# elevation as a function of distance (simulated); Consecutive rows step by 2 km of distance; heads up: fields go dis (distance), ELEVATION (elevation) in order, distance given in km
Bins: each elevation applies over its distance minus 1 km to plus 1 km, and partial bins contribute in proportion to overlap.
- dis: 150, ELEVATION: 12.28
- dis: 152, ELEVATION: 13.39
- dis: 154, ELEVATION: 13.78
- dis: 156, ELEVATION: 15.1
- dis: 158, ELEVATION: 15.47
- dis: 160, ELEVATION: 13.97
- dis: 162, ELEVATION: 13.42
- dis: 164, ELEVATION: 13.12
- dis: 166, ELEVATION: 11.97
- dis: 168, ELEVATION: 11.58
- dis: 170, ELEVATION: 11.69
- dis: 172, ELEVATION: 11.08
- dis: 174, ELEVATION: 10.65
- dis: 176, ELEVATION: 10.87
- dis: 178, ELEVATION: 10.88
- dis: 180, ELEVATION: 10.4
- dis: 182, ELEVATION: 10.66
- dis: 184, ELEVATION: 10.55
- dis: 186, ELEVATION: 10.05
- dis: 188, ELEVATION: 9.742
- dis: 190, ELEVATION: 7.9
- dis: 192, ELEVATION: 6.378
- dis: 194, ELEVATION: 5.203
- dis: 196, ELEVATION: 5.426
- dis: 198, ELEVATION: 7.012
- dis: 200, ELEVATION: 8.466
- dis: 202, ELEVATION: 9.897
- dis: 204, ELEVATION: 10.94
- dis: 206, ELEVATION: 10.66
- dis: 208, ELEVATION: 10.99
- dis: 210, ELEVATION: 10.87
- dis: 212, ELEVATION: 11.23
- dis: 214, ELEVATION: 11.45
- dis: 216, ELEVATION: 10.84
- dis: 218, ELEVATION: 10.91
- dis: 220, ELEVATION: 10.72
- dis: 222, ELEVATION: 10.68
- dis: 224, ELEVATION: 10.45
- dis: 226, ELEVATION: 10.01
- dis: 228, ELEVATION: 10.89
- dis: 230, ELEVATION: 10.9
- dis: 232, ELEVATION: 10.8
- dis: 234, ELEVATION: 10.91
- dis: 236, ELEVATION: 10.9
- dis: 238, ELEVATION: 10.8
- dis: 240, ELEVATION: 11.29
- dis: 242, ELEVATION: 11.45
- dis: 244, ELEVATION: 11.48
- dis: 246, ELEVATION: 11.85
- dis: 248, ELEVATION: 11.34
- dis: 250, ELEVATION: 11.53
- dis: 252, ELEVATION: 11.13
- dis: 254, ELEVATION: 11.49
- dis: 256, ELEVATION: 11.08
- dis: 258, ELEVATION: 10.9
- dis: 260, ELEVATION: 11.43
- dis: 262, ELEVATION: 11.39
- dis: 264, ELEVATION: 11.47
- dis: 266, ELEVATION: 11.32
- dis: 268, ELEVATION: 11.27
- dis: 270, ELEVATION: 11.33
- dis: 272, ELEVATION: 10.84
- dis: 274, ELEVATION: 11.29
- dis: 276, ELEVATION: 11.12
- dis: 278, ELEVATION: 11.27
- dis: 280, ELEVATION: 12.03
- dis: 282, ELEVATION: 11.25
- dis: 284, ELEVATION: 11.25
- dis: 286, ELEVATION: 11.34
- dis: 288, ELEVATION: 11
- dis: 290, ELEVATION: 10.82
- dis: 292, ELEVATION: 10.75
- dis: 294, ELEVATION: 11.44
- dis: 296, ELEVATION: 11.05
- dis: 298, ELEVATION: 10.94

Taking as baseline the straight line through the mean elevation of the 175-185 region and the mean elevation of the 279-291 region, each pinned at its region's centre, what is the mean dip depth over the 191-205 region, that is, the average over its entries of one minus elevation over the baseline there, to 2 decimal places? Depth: 0.29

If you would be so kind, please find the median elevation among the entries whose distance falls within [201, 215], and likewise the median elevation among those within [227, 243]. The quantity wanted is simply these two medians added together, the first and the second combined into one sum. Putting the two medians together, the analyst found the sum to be 21.8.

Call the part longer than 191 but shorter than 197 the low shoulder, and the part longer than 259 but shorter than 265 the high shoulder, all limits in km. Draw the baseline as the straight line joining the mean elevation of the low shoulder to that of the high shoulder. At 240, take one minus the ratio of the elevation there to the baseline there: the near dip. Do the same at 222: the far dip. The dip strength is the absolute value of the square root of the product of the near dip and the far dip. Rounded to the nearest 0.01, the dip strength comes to 0.24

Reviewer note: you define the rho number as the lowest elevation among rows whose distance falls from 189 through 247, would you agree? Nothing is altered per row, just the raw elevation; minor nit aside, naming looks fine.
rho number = 5.203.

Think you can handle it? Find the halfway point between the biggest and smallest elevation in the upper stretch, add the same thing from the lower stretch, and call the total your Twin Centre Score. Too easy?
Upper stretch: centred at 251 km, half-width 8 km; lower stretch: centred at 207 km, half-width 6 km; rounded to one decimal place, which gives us 21.9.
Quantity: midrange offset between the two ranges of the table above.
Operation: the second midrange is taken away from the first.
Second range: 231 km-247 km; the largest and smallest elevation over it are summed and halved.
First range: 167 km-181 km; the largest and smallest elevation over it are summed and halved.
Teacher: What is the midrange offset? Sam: -0.3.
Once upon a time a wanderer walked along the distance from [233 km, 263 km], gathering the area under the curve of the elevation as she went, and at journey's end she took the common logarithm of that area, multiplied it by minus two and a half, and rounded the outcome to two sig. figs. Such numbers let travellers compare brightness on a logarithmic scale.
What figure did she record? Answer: -6.3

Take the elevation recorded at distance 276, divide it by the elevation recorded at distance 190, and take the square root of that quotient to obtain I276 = 1.19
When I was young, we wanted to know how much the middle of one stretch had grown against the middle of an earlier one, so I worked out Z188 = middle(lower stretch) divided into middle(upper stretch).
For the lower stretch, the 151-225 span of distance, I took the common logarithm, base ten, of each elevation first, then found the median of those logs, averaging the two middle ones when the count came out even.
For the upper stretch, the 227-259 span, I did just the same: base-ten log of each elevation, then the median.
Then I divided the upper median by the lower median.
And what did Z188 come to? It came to 1.01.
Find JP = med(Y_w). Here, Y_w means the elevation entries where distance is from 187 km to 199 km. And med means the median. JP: 6.7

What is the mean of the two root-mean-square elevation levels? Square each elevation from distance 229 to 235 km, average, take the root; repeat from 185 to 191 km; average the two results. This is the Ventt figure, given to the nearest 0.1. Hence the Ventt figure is 10.1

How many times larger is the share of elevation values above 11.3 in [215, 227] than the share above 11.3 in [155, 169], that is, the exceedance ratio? 0.0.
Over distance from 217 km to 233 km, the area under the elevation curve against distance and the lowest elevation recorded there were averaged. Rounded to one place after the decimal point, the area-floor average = 90.4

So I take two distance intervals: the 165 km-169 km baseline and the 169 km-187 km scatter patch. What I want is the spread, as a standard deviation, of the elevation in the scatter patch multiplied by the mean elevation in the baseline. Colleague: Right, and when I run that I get 5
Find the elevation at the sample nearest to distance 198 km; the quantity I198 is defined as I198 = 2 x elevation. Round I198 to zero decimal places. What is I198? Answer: 14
